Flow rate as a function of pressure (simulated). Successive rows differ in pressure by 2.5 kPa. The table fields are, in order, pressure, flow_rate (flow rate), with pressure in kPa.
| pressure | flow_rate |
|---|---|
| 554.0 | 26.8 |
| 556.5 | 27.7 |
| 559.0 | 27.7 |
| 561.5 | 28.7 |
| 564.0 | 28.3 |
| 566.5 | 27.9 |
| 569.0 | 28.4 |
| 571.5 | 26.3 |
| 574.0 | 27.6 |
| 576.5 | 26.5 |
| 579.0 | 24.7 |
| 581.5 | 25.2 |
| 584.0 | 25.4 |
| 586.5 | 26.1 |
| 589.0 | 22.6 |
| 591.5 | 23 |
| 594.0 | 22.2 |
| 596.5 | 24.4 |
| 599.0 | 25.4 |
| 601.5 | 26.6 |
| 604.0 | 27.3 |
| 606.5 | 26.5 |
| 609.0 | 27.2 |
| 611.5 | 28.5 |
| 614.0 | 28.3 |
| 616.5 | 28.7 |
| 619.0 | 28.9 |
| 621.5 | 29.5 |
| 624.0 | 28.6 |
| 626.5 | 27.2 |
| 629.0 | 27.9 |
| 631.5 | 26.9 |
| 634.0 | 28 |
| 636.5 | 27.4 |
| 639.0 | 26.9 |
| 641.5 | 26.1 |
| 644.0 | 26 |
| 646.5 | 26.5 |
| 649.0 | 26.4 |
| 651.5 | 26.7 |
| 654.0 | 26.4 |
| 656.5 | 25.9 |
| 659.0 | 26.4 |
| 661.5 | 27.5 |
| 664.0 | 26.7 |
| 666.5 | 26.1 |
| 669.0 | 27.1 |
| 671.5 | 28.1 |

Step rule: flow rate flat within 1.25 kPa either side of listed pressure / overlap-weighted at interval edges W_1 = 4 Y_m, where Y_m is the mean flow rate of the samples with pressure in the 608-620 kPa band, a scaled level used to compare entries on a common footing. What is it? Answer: 113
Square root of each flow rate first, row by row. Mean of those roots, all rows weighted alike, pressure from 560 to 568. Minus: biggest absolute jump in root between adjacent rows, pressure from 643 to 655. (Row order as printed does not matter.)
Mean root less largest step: 5.3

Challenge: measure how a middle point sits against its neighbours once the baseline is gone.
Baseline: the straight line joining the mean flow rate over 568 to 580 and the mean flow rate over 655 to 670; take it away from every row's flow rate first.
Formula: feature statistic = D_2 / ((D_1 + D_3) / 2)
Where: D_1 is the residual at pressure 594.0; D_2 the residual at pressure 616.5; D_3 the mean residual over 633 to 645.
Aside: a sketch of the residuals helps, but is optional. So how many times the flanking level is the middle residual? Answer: -1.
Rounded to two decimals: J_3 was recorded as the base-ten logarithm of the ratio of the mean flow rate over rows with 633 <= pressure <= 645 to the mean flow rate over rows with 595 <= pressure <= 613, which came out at 0.01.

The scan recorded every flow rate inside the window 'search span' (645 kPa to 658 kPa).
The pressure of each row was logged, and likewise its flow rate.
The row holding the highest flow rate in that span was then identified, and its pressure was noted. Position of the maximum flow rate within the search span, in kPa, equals 651.5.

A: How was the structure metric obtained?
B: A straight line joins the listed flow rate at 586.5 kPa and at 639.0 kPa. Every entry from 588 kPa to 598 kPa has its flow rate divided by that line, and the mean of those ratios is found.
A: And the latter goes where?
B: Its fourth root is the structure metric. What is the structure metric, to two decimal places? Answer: 0.97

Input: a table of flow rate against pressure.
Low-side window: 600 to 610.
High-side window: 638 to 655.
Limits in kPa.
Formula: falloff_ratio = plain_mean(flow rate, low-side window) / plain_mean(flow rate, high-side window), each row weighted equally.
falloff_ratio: 1.02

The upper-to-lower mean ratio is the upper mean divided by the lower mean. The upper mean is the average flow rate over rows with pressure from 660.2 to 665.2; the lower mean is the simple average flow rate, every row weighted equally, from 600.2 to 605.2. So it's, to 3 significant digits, 1.01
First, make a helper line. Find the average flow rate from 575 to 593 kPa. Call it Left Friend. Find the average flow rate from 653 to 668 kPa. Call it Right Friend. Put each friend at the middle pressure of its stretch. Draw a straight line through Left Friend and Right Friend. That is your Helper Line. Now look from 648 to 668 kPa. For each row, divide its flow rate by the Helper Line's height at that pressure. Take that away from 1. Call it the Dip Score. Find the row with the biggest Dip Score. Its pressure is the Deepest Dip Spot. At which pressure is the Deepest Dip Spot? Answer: 666.5 kPa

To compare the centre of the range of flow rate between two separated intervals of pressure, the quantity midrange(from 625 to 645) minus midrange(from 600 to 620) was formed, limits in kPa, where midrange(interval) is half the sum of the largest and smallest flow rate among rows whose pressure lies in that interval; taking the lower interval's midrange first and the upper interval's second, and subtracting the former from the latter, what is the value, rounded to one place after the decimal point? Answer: -0.7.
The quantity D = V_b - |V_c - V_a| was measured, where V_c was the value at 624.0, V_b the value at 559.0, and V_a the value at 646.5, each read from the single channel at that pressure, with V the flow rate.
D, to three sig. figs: 25.6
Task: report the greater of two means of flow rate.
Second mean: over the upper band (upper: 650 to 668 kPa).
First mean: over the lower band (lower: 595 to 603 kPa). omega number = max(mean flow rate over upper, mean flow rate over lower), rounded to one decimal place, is 26.5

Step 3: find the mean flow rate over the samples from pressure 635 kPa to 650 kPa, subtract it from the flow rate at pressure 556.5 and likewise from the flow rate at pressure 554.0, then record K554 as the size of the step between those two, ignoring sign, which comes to 0.90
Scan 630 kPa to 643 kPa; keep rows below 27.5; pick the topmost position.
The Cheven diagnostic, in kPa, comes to 641.5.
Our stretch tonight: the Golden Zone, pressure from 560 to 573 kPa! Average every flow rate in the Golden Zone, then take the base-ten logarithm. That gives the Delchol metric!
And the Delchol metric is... 1.446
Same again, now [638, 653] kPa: 1.422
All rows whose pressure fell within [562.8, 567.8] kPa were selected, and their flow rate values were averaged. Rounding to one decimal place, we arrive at 28.1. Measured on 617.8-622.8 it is 29.2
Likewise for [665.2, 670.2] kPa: 26.6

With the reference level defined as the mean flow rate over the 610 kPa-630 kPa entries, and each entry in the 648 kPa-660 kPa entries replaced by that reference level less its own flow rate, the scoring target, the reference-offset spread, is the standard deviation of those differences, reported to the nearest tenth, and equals 0.3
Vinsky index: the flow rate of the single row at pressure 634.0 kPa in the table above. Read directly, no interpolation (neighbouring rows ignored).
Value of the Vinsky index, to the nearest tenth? 28.0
